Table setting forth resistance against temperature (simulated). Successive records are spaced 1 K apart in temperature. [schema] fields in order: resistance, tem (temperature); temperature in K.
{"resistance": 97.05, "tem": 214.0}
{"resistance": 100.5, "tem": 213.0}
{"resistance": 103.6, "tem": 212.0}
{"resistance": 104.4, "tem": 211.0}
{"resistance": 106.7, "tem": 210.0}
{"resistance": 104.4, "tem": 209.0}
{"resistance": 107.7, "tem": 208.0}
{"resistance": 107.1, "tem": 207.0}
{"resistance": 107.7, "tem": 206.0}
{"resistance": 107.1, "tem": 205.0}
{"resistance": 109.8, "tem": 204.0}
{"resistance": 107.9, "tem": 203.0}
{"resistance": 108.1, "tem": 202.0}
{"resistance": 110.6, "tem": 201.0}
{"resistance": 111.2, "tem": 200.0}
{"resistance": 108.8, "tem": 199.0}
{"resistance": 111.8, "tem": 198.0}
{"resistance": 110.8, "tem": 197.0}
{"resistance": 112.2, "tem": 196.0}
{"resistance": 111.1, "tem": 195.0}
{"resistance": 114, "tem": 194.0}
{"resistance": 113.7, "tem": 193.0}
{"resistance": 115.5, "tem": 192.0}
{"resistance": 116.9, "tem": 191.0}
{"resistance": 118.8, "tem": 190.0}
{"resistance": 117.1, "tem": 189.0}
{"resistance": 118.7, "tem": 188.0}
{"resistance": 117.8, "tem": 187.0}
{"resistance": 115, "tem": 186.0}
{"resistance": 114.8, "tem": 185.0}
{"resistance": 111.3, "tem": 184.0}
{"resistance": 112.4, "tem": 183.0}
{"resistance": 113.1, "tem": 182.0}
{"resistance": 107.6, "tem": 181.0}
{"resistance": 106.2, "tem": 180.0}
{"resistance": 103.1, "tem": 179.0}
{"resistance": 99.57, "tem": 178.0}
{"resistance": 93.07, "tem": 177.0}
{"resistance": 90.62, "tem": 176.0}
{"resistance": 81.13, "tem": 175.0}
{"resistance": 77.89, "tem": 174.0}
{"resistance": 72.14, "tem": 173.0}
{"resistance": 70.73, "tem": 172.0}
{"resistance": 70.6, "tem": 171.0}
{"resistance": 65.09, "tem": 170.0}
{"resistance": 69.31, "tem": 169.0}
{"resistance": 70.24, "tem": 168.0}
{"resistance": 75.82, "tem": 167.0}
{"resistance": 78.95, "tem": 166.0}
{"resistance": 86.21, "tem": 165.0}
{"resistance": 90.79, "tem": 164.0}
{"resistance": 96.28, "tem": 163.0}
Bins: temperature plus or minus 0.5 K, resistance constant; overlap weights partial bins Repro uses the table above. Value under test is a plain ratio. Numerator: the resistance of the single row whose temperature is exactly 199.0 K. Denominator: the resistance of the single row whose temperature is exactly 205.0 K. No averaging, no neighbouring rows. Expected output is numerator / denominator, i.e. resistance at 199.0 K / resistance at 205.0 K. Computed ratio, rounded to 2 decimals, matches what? 1.02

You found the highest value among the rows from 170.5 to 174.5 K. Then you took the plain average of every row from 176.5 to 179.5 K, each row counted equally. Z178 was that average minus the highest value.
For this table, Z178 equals 21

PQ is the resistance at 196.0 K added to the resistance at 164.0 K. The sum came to 203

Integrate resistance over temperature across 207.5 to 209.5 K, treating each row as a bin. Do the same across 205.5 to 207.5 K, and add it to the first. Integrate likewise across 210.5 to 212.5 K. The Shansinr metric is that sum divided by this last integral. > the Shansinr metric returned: 2.05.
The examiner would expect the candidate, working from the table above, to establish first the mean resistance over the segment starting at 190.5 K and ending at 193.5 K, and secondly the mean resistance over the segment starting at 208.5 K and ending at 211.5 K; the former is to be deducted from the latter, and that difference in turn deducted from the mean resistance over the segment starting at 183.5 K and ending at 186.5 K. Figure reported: 124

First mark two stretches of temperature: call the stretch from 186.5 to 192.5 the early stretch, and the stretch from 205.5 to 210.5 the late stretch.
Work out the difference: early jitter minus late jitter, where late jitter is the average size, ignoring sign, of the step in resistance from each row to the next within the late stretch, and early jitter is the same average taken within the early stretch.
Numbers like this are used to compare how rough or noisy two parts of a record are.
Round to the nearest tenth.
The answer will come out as -0.2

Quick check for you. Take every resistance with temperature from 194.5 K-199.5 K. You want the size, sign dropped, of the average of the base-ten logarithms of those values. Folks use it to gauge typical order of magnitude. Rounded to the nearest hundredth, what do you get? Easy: 2.05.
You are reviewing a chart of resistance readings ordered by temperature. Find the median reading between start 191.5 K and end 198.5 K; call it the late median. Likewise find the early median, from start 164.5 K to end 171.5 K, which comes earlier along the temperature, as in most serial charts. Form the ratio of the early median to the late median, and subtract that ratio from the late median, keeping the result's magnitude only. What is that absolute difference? 112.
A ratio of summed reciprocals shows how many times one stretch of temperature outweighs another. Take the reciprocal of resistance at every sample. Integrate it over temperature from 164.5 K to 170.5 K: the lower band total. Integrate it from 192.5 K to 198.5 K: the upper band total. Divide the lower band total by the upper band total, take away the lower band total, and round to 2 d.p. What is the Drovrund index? 1.44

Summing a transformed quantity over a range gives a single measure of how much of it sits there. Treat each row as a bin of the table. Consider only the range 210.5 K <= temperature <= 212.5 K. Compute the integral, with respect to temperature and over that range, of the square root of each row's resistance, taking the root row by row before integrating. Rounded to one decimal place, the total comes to 20.4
